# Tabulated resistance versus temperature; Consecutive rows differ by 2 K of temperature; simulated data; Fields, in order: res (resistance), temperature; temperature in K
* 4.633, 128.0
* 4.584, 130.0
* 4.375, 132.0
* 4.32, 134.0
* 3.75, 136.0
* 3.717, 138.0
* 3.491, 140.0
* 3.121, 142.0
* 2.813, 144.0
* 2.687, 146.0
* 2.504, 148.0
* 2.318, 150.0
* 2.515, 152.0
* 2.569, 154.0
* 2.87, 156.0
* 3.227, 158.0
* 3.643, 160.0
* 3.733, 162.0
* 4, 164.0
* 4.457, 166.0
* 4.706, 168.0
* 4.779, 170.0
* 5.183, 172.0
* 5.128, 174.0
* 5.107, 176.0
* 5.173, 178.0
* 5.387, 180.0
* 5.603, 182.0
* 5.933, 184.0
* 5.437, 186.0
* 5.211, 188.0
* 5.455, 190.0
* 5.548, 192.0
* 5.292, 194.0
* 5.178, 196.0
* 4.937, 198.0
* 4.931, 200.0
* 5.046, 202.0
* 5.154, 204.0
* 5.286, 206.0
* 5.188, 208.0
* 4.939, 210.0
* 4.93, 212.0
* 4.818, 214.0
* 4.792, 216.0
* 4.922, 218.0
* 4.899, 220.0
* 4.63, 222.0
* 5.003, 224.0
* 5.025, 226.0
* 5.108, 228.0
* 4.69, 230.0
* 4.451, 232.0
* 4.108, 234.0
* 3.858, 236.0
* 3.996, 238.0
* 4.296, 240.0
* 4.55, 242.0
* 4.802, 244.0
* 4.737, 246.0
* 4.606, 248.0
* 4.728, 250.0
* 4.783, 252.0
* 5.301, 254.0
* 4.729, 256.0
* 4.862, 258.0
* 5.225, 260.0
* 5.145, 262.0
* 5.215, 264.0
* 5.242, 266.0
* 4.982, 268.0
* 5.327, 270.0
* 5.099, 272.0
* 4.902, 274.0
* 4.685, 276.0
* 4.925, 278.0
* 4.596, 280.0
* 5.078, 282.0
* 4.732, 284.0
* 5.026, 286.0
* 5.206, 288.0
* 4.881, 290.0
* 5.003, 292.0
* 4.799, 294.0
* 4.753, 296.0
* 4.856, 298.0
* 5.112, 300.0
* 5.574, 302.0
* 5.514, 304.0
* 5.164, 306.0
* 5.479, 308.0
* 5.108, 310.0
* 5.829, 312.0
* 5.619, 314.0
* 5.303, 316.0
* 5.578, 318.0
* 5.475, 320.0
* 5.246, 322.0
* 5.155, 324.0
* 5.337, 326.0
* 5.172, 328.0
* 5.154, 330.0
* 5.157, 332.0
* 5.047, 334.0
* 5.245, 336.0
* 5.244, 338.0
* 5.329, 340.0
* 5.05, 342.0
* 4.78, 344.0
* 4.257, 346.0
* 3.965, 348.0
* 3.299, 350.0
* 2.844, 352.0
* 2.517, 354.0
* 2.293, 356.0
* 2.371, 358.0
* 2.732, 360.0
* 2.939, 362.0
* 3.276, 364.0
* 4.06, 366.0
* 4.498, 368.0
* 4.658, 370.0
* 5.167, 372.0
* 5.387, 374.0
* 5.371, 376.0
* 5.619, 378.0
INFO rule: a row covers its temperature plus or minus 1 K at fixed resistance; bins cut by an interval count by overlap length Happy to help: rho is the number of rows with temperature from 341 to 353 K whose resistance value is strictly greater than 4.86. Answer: 1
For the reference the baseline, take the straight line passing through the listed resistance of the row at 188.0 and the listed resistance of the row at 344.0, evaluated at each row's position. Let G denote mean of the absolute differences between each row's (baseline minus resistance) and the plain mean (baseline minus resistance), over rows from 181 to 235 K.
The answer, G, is 0.25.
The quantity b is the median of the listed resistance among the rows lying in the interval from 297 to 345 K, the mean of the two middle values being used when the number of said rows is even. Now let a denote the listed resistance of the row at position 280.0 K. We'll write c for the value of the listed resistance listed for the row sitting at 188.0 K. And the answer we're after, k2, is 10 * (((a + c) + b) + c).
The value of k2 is 203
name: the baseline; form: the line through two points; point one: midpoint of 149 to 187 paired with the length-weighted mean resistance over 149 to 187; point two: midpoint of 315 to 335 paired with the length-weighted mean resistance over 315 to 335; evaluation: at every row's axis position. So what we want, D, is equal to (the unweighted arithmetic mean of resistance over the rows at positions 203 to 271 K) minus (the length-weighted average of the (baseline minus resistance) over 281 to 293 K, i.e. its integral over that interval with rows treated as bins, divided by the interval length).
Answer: 4.79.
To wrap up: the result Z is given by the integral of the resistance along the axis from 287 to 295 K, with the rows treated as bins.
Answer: 40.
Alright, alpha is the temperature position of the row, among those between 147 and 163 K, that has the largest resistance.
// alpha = 162.0 K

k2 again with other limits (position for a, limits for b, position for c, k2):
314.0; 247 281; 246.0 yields 200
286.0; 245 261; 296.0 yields 193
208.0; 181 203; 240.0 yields 191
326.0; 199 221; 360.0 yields 157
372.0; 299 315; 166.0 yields 196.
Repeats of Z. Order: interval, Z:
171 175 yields 21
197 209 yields 61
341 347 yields 28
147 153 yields 15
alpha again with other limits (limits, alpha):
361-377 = 374.0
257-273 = 270.0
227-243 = 228.0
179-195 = 184.0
